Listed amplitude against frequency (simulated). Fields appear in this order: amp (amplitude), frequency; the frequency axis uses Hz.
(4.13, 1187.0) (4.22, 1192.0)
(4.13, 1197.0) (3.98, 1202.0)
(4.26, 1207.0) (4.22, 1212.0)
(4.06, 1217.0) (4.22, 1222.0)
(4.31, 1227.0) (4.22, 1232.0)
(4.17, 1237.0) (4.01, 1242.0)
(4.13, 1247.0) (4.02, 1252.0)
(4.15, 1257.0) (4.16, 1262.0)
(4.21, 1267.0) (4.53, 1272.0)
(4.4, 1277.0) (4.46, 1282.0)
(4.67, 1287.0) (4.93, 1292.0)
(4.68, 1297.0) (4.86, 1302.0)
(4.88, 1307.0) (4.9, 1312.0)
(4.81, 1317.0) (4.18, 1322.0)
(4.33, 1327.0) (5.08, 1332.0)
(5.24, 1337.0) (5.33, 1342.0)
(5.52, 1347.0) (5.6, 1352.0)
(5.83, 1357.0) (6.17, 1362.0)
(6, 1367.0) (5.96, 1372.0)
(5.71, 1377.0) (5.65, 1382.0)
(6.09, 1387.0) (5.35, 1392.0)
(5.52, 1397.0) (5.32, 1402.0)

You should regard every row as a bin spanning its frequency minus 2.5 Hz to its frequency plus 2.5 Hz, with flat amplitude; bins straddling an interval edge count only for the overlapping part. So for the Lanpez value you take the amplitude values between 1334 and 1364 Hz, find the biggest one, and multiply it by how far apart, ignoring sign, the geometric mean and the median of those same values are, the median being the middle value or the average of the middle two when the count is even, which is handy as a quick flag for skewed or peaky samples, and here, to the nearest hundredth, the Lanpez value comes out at 0.29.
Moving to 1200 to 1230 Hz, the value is 0.20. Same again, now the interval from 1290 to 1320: 0.13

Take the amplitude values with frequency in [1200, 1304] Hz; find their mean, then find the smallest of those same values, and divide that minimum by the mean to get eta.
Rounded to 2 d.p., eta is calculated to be 0.92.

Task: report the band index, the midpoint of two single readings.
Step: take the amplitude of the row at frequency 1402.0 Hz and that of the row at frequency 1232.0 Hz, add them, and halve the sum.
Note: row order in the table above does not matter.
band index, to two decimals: 4.77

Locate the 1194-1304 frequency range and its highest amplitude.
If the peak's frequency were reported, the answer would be 1292.0 Hz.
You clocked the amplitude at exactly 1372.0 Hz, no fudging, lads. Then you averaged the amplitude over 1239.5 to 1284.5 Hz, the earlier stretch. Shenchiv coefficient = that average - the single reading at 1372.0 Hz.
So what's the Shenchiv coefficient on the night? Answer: -1.7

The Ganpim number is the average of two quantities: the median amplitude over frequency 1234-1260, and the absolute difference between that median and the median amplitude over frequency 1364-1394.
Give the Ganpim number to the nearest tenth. 2.9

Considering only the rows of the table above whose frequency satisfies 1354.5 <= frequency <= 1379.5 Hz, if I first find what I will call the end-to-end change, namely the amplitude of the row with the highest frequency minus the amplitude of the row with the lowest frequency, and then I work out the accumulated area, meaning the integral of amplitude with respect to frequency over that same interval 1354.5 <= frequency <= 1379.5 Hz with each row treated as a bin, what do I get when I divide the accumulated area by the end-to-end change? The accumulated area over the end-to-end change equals -1236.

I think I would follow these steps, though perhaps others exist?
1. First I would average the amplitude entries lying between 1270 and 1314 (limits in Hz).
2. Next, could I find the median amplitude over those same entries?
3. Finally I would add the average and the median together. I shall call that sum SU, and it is 9.4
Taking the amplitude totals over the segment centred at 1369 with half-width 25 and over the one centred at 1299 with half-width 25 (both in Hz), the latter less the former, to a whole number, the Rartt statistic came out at -11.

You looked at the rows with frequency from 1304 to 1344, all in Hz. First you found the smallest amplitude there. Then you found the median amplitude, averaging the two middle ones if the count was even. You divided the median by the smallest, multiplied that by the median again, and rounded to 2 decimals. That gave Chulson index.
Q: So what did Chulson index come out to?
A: 5.72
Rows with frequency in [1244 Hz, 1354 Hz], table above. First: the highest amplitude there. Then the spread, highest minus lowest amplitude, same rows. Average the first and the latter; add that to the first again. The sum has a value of 9.2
